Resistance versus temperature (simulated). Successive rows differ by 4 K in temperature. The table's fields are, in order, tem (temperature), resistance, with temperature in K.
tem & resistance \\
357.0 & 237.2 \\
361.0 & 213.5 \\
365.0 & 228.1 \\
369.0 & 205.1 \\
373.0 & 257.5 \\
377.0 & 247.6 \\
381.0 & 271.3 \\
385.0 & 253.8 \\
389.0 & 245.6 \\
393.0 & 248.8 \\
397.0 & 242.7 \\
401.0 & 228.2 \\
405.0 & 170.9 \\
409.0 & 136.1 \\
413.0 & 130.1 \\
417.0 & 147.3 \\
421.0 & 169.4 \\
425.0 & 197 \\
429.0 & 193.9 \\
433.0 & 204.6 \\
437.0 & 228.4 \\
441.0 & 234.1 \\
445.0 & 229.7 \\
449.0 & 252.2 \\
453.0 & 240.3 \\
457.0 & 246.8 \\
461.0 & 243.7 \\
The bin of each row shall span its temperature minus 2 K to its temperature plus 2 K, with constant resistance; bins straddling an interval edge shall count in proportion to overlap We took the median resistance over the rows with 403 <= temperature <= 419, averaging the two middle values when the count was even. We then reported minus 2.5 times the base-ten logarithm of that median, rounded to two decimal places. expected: -5.38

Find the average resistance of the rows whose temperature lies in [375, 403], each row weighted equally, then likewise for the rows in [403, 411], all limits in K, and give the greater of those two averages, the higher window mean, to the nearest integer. 248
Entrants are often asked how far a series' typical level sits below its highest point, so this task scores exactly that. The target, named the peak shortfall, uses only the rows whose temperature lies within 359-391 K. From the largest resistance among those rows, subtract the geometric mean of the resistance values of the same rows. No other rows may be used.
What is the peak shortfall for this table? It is 32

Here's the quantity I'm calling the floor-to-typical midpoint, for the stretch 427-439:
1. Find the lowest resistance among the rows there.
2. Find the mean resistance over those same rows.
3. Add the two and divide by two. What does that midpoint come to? 201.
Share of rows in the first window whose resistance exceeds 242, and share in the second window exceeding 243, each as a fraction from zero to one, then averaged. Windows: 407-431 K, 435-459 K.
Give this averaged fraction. 0.17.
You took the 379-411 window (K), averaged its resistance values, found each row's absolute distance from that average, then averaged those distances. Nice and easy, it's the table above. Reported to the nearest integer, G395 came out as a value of 36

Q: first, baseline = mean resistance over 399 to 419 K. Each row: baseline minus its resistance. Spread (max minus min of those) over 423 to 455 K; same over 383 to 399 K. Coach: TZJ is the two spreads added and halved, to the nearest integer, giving 35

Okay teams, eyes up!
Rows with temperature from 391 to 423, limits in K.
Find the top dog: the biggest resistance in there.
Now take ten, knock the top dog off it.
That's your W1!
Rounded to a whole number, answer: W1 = -239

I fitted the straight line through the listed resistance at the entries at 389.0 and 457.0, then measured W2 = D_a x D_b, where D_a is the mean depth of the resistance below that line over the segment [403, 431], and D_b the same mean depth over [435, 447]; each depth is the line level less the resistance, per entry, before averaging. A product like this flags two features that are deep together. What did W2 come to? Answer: 1303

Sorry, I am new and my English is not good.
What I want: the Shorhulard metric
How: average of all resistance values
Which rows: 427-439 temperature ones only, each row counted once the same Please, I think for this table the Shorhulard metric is 209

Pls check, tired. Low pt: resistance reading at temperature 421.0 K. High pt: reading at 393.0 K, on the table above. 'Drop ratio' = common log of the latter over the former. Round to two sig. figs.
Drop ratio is 0.17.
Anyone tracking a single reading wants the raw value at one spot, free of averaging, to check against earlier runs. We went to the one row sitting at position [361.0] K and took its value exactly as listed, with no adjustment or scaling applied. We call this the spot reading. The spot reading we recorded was 213.5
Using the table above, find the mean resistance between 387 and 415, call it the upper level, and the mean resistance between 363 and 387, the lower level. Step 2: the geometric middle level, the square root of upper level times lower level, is 221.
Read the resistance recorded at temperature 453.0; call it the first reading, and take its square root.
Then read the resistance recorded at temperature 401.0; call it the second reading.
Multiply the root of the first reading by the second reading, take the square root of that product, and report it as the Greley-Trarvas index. 59.5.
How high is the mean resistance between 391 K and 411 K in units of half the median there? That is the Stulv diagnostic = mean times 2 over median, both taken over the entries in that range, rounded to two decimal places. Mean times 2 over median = 1.80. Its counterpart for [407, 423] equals 2.06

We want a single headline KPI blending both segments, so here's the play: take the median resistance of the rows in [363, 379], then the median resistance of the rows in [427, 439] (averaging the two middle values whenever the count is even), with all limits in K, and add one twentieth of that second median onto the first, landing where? 248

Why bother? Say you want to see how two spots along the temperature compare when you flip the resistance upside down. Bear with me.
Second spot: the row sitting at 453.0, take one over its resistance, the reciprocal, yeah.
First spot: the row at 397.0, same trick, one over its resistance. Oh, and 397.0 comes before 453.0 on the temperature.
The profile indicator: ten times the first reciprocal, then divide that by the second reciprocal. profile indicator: 9.9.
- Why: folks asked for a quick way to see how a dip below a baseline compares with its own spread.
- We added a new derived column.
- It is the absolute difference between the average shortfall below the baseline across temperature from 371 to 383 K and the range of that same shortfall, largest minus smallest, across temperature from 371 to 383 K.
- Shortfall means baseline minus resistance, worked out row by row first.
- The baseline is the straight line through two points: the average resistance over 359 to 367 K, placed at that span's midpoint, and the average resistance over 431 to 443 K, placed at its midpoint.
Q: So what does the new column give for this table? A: 61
